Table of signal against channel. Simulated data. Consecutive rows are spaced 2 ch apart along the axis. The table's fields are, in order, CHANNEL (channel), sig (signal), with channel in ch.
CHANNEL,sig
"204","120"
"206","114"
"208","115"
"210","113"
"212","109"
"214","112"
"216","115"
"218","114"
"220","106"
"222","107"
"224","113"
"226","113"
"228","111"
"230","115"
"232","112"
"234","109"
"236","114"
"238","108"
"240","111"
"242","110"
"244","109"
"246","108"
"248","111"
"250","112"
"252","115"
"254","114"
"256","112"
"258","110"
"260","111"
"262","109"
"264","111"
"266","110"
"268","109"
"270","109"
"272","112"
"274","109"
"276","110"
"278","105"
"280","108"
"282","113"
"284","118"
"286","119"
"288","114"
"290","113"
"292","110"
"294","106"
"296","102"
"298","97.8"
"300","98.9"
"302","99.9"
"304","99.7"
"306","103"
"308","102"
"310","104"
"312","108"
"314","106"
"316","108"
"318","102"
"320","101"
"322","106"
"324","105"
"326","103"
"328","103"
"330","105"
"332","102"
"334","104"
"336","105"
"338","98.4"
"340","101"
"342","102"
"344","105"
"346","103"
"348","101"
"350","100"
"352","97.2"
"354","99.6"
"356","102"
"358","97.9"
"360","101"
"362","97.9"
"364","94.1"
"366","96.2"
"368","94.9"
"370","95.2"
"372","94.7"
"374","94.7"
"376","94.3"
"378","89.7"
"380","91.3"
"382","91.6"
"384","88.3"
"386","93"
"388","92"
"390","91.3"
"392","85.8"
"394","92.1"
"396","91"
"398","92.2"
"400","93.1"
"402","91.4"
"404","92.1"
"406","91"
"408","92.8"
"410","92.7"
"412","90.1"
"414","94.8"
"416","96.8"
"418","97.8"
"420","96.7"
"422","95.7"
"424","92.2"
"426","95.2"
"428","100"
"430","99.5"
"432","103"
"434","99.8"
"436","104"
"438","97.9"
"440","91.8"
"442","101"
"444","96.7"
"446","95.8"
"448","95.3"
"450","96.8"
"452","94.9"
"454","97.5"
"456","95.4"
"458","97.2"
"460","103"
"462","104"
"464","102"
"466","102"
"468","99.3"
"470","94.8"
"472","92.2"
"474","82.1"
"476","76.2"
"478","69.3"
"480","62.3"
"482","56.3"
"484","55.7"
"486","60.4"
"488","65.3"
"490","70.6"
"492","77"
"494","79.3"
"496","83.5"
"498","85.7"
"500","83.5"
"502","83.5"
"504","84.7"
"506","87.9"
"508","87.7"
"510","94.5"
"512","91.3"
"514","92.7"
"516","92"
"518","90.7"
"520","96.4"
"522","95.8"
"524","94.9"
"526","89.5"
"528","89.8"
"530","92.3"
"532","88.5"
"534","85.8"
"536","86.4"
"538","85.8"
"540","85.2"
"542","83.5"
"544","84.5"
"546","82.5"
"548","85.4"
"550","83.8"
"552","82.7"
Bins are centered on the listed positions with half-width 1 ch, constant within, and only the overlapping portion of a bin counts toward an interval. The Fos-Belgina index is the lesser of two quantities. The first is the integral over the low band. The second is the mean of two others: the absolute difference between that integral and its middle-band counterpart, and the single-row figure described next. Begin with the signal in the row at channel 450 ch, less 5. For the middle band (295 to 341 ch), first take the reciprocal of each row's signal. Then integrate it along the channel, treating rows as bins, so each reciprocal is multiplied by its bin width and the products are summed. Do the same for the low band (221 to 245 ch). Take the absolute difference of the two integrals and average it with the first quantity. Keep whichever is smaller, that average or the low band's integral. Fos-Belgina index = 0.22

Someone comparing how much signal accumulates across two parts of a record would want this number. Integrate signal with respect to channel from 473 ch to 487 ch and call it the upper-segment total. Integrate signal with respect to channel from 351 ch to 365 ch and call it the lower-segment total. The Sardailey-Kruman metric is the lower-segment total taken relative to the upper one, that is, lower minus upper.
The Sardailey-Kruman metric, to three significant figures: 455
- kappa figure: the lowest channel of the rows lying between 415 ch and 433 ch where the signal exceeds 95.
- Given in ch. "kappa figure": 416 ch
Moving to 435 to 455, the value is 436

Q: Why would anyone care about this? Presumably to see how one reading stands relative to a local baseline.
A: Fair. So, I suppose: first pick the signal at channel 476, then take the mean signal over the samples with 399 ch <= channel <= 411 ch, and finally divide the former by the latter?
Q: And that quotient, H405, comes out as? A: 0.827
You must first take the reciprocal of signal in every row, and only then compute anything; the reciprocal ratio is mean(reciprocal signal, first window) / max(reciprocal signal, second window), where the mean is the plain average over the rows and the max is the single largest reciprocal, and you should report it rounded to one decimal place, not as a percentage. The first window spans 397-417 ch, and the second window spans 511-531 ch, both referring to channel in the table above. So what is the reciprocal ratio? 1.0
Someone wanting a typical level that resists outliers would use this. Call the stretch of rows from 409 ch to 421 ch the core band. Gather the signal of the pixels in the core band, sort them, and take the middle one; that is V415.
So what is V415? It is 96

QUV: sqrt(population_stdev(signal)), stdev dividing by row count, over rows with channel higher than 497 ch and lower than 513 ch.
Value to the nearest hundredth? 1.91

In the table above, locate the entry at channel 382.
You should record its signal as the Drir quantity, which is 91.6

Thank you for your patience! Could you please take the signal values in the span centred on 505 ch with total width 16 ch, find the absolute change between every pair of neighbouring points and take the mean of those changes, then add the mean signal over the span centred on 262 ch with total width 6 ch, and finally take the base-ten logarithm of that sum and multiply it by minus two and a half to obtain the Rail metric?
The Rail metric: -5.13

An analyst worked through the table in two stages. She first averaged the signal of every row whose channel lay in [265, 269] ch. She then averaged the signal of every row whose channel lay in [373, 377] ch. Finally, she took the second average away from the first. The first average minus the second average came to 15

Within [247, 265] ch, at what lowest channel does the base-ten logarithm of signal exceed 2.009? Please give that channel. 248 ch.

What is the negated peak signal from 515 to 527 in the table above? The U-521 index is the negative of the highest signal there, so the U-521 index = -96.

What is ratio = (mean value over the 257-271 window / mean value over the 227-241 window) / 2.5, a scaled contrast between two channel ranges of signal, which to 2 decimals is 0.39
